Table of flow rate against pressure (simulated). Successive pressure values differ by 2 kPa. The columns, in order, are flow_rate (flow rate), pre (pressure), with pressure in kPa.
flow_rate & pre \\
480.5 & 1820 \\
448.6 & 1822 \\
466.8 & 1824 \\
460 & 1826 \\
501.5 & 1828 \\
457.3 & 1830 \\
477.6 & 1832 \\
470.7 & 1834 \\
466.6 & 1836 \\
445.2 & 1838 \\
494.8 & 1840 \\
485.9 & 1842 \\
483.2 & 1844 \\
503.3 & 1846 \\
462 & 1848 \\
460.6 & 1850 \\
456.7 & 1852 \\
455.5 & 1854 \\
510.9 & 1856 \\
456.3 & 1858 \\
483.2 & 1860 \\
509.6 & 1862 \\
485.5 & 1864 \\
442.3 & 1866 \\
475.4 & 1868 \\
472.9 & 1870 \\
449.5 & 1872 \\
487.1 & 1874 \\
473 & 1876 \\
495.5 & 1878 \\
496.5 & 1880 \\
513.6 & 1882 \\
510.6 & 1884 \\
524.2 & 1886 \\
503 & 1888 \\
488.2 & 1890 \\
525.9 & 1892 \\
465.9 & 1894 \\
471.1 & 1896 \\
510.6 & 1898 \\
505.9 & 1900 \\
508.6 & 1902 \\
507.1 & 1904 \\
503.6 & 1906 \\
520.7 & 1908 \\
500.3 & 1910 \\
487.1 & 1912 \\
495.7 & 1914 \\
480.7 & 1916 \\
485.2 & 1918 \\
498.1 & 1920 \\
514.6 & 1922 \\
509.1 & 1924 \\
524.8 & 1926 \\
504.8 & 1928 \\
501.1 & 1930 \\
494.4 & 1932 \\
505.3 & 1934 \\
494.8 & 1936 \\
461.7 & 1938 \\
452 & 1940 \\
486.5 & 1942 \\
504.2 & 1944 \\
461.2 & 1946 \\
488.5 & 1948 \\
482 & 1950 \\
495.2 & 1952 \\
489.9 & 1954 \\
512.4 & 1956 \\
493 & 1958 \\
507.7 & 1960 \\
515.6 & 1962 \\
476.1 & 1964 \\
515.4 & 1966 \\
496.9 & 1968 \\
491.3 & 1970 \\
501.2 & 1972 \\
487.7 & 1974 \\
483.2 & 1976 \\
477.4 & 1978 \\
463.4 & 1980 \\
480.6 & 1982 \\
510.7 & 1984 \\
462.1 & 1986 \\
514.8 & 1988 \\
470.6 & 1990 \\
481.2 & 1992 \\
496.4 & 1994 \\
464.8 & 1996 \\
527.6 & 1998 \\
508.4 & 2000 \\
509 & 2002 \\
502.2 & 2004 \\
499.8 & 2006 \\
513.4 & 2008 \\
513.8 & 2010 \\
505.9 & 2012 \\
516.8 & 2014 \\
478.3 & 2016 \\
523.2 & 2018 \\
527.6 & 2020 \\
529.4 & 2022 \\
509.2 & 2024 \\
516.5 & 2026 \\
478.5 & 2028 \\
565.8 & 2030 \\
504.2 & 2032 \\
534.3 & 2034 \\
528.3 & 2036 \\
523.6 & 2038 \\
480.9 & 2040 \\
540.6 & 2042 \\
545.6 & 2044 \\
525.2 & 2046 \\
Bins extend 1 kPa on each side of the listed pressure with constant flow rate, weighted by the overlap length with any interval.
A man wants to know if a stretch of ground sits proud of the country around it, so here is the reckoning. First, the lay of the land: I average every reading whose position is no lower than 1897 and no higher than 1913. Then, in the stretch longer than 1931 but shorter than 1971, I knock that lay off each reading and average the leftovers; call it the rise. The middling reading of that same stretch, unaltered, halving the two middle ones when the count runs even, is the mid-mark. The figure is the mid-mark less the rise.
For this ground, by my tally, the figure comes 508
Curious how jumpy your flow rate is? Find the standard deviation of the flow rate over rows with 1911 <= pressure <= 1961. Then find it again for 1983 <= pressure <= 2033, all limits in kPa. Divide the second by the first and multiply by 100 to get 136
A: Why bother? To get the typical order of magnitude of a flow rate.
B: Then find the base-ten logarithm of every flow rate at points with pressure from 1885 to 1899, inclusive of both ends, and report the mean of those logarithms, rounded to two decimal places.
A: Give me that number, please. 2.70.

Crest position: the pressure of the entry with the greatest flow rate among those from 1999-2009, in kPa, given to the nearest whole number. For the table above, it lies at 2008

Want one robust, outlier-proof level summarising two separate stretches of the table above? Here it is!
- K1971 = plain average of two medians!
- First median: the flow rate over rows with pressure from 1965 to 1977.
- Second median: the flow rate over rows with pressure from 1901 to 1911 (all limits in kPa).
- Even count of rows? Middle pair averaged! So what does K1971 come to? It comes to 501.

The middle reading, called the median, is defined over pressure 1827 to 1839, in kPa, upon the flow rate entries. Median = 469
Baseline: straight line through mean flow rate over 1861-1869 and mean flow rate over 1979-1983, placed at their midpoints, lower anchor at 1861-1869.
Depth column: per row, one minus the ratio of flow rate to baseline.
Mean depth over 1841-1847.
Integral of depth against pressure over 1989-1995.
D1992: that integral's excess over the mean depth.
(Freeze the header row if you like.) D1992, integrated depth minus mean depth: -0.1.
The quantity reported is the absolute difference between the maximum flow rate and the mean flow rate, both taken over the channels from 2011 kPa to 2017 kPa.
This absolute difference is 16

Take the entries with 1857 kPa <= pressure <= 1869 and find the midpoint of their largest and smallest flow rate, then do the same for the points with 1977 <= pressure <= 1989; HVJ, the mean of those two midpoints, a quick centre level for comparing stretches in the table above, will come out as 482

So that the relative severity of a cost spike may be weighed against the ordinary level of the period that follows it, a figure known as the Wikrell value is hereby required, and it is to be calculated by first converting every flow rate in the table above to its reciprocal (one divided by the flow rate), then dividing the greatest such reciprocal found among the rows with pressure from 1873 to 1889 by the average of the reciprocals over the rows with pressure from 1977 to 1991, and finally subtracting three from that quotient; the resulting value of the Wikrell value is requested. -1.98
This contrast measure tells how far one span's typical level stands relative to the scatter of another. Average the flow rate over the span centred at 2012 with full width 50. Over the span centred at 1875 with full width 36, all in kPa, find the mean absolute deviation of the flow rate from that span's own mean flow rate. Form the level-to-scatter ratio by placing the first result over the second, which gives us 26.7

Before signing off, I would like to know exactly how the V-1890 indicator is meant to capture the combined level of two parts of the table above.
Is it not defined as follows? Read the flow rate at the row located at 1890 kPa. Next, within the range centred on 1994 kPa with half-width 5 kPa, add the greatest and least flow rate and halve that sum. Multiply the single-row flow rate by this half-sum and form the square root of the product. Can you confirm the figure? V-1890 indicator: 492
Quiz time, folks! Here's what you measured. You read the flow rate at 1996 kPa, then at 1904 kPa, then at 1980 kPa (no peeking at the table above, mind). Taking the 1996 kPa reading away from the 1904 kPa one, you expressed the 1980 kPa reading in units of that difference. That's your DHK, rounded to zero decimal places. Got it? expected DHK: 11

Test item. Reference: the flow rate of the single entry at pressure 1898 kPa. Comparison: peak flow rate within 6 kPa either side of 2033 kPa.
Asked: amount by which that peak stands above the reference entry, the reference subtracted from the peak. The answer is 55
